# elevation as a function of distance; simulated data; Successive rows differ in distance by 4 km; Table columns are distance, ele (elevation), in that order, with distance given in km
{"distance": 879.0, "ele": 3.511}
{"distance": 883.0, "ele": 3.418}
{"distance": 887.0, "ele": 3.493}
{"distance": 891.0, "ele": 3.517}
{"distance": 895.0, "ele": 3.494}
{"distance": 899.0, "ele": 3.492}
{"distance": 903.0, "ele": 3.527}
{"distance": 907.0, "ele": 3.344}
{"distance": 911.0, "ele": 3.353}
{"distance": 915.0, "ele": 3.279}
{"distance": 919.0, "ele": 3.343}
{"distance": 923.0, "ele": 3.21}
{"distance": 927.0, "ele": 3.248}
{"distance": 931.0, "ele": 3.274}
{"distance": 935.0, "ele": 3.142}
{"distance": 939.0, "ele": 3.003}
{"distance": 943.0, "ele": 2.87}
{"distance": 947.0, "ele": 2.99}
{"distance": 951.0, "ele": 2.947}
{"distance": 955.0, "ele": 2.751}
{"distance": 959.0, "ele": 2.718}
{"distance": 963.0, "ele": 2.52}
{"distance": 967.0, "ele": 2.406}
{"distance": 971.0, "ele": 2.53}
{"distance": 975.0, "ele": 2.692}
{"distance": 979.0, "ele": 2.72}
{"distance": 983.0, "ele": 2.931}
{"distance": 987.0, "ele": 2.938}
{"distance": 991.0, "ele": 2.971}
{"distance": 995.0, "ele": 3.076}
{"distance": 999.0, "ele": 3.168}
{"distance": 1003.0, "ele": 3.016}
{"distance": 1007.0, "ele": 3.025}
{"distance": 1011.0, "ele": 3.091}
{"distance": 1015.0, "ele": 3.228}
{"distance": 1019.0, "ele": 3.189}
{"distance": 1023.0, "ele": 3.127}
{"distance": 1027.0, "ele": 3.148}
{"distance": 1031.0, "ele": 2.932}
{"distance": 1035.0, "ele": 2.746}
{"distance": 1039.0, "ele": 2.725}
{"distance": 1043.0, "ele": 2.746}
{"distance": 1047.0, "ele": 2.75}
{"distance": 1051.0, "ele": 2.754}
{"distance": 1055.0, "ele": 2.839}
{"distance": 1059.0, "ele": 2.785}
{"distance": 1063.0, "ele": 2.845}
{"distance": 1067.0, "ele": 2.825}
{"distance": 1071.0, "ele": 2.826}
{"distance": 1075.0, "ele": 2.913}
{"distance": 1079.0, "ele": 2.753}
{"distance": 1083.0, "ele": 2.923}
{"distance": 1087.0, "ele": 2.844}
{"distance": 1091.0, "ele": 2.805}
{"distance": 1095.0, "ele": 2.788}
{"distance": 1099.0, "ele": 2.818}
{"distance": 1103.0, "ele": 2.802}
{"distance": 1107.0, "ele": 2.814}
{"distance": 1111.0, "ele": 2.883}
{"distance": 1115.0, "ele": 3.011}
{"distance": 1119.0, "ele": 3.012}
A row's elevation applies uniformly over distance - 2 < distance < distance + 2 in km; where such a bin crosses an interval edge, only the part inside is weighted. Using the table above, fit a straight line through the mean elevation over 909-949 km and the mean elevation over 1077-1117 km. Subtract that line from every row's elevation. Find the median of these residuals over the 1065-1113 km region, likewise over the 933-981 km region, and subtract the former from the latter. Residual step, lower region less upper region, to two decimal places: -0.34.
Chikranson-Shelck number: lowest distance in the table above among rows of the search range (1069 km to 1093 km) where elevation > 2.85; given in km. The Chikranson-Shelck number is 1075.0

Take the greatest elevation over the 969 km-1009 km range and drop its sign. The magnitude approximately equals 3.17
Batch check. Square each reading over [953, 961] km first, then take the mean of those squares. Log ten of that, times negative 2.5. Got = -2.18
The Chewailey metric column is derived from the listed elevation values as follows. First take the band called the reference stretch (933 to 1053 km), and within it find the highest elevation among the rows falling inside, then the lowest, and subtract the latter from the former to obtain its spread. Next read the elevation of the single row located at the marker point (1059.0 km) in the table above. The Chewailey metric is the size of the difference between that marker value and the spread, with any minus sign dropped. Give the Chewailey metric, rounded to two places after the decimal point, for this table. 1.96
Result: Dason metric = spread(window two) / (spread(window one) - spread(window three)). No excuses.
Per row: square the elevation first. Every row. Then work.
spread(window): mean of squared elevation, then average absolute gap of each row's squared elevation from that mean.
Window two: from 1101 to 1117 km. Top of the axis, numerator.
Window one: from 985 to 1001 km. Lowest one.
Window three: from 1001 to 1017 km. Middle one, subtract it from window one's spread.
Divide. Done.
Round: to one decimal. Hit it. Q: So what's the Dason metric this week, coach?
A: 5.2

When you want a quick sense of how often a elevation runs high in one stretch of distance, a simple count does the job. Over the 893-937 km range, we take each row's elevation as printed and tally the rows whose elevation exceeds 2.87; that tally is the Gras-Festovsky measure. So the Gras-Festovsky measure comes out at 11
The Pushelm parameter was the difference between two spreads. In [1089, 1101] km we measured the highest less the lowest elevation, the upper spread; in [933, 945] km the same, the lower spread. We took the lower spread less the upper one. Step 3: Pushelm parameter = 0.24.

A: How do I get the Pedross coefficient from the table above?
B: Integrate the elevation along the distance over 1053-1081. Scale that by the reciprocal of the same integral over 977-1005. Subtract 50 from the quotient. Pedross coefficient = -49.0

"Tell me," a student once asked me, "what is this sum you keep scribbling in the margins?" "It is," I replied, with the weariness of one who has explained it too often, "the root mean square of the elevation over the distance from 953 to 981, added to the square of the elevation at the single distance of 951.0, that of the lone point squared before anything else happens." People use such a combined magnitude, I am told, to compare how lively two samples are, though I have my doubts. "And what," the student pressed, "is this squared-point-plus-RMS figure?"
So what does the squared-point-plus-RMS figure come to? 11.3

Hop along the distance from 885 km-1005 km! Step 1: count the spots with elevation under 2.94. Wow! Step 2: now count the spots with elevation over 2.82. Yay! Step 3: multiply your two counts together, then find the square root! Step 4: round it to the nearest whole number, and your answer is 15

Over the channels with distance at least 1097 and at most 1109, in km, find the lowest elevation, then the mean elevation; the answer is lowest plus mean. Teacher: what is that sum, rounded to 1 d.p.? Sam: 5.6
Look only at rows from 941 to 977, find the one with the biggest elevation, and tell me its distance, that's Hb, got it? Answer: 947.0 km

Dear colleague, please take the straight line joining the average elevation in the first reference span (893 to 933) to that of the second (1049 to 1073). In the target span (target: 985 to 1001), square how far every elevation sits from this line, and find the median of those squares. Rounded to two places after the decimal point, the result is 0.01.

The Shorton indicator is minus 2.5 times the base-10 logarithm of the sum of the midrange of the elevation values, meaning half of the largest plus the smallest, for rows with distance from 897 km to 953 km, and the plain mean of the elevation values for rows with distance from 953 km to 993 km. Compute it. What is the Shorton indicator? -1.93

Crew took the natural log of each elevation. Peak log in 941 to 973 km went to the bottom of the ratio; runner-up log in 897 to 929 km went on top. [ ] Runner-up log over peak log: 1.14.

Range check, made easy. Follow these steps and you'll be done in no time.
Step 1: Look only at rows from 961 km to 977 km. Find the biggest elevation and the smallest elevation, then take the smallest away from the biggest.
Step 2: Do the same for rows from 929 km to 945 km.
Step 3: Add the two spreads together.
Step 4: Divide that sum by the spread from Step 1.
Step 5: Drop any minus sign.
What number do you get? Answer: 2.4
